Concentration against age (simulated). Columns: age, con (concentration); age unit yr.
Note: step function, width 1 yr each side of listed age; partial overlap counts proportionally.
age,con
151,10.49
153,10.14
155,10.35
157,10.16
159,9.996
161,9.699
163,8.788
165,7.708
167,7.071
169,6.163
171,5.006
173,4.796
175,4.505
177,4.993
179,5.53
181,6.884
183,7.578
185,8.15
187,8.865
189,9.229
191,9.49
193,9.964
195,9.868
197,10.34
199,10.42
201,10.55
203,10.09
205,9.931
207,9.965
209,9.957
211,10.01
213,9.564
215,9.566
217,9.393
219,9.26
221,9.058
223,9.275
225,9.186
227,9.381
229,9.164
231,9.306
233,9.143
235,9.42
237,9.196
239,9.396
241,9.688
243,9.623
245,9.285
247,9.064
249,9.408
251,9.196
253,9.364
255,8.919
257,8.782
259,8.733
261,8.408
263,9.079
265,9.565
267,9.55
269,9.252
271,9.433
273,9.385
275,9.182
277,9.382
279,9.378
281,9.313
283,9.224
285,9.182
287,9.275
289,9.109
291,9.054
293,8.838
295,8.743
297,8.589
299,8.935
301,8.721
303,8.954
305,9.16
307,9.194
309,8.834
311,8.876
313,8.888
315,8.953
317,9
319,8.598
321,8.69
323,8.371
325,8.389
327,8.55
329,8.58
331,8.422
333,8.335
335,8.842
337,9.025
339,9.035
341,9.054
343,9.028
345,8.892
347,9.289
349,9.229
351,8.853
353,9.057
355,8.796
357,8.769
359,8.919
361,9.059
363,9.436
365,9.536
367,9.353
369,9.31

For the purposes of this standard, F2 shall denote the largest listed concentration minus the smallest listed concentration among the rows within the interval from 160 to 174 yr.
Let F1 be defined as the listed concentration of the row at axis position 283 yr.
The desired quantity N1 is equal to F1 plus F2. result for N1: 14.1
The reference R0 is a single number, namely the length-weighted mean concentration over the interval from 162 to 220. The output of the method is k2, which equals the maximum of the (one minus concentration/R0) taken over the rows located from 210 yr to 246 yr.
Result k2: -0.078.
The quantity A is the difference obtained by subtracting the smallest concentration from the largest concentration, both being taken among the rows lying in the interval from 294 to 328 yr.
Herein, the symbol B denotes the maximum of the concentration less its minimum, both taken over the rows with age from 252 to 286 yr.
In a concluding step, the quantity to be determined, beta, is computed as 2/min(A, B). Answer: 2.4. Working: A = 0.82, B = 1.2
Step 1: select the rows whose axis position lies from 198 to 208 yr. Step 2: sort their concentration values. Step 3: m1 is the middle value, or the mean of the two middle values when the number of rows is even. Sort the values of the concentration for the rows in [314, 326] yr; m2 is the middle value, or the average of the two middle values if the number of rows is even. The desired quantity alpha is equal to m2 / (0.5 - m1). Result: -0.90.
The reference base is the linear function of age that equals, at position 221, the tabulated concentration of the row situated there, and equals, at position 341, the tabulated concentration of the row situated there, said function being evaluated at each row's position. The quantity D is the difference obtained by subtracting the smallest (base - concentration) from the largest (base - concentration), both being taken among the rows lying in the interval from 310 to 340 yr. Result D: 0.7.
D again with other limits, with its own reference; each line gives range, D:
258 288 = 1.2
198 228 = 1.5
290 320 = 0.6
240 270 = 1.3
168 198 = 5.8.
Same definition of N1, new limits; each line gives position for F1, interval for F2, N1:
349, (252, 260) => 9.9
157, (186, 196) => 11.3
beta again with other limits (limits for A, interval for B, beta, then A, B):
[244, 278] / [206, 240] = 2.1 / 1.16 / 1.0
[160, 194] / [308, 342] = 2.8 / 5.46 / 0.7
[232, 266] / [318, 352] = 2.1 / 1.28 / 1.0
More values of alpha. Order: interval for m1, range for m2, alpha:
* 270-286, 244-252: -1.04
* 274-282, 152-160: -1.15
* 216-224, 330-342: -1.02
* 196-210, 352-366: -0.94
